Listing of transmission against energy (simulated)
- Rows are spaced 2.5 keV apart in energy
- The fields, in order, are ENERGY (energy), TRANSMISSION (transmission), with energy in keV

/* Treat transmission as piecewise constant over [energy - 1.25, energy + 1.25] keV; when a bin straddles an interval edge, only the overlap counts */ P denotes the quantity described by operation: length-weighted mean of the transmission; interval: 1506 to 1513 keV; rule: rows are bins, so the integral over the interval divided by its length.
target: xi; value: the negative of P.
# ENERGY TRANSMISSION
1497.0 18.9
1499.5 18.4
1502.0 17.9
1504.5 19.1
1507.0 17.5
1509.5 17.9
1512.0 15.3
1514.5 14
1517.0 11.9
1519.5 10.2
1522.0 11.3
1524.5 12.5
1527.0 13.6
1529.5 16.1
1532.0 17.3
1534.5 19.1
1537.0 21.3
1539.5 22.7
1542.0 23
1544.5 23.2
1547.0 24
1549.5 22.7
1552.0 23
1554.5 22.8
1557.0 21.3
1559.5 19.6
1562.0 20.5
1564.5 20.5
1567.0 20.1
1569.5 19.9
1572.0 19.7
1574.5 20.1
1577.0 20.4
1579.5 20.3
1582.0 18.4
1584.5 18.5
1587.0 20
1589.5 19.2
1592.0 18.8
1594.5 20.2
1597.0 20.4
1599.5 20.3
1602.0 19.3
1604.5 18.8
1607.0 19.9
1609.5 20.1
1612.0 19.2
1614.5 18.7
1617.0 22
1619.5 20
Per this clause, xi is -16.9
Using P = 16.9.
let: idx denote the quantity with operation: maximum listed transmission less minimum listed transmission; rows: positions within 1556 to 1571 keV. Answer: 1.7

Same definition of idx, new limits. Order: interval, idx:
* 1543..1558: 2.7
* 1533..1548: 4.9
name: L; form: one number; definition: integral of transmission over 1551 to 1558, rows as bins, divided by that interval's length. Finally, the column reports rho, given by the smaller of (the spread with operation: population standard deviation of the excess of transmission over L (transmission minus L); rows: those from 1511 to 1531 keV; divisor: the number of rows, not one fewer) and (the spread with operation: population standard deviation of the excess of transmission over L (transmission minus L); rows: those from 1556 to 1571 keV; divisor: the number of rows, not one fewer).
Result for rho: 0.54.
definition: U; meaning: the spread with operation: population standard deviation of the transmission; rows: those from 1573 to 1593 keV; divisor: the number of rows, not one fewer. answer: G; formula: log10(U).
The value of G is -0.11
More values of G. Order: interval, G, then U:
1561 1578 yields -0.54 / 0.3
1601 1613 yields -0.32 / 0.5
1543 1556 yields -0.33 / 0.5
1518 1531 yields 0.31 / 2.0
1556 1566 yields -0.22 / 0.6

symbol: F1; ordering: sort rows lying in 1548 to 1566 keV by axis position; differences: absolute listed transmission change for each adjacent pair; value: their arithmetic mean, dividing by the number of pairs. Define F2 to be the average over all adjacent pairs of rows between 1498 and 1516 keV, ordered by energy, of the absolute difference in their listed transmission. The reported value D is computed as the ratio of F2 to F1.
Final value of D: 1.7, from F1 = 0.77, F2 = 1.3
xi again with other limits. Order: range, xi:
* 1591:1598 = -19.8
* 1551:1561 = -21.6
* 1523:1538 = -16.5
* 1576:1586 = -19.4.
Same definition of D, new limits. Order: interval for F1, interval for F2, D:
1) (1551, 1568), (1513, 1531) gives 2.1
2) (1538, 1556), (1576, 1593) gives 1.5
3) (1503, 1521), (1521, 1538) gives 1.0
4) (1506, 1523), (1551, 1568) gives 0.5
